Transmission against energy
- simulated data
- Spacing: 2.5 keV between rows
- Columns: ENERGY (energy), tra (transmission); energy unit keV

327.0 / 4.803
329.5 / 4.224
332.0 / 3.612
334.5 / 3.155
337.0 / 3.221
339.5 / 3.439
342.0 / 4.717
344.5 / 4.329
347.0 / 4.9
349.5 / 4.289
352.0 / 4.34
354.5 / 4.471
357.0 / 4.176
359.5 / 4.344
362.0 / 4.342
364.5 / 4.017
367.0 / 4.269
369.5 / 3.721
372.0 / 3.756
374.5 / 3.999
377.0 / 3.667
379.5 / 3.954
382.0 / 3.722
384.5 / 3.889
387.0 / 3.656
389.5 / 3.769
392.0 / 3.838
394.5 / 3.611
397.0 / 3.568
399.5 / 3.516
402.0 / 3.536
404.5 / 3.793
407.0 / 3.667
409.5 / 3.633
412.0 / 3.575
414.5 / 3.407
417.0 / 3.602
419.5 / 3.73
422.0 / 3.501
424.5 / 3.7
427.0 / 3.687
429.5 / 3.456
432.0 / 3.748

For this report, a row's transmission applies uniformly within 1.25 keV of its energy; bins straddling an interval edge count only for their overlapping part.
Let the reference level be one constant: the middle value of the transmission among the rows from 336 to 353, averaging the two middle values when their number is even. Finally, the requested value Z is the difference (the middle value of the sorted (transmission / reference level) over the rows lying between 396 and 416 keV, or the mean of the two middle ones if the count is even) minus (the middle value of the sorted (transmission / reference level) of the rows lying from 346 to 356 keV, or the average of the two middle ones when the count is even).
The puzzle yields -0.19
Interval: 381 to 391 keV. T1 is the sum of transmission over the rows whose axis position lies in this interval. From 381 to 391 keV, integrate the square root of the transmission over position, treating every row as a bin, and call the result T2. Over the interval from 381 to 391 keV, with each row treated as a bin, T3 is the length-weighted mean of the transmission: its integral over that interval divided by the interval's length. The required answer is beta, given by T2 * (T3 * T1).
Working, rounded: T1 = 15.0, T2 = 19.4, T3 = 3.76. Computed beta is 1097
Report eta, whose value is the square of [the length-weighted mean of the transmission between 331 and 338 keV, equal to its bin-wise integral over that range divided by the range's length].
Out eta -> 11.0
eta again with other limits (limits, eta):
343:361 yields 19.5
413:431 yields 12.9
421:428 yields 13.2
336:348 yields 17.0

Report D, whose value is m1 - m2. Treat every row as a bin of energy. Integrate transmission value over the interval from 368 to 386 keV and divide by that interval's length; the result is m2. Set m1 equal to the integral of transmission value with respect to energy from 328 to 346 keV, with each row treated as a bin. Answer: 65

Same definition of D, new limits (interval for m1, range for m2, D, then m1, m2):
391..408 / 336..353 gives 58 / 62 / 4.19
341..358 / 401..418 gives 72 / 76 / 3.60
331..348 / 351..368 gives 62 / 66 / 4.28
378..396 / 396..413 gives 64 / 68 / 3.61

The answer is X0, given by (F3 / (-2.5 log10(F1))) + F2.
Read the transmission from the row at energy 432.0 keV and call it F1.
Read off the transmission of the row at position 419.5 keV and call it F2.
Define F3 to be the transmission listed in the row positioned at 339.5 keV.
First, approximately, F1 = 3.748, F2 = 3.73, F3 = 3.439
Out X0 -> 1.3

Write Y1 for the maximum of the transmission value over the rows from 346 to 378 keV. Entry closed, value 4.9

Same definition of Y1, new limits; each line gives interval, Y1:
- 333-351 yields 4.9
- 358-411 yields 4.344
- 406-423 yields 3.73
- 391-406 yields 3.838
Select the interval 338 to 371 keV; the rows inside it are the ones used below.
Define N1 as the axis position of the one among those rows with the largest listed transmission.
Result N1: 347.0 keV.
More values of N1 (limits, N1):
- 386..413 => 392.0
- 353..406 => 354.5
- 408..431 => 419.5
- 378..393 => 379.5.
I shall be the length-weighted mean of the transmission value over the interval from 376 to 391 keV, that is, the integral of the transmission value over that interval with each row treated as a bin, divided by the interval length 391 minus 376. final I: 3.8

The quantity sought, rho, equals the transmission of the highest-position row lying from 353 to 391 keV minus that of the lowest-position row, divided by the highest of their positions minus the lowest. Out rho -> -0.020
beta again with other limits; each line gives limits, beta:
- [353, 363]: 1563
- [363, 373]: 1239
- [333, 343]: 992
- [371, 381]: 1158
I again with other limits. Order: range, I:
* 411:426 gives 3.6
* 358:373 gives 4.1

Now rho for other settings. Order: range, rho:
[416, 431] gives -0.012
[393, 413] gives -0.002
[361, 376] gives -0.027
